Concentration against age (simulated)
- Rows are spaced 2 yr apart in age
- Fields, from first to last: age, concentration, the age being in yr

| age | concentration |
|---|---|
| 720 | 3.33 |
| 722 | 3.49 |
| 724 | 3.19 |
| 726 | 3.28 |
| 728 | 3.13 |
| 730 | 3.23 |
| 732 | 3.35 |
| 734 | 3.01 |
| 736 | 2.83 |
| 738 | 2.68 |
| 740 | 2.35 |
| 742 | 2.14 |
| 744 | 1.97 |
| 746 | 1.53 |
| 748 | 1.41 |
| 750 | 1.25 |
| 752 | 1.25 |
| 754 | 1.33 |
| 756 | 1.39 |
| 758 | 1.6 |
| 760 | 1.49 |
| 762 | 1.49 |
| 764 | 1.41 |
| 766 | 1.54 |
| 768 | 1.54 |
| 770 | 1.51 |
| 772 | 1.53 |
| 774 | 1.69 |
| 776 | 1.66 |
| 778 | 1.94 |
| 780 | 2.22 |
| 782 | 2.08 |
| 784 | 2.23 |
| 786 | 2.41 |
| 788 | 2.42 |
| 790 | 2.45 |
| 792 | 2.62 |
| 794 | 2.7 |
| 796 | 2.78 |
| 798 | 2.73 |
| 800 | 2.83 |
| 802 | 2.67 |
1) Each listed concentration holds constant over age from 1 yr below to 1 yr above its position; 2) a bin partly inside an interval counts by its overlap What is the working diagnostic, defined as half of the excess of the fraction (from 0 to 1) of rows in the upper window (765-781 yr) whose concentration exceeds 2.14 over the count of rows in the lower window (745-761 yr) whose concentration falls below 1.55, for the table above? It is -3.4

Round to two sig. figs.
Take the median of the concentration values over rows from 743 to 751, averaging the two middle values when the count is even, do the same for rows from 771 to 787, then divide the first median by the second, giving 0.73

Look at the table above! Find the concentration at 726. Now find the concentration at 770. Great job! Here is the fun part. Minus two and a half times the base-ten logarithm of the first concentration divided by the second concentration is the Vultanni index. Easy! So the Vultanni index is -0.84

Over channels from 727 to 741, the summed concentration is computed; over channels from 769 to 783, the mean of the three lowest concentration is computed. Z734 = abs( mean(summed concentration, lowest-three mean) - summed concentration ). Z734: 9.5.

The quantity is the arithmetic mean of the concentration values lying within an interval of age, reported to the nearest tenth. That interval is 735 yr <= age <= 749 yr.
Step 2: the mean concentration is 2.1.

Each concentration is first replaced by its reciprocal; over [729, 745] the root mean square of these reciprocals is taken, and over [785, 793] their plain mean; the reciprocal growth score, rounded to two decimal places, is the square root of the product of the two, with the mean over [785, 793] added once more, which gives 0.80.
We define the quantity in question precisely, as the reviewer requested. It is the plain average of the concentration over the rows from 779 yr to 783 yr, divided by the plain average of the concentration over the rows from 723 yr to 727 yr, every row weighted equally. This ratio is 0.66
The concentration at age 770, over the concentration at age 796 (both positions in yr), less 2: -1.46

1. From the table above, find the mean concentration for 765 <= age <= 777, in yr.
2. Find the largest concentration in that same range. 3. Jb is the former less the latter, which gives -0.11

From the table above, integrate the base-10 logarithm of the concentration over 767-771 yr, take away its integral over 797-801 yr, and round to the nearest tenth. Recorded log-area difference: -1.0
